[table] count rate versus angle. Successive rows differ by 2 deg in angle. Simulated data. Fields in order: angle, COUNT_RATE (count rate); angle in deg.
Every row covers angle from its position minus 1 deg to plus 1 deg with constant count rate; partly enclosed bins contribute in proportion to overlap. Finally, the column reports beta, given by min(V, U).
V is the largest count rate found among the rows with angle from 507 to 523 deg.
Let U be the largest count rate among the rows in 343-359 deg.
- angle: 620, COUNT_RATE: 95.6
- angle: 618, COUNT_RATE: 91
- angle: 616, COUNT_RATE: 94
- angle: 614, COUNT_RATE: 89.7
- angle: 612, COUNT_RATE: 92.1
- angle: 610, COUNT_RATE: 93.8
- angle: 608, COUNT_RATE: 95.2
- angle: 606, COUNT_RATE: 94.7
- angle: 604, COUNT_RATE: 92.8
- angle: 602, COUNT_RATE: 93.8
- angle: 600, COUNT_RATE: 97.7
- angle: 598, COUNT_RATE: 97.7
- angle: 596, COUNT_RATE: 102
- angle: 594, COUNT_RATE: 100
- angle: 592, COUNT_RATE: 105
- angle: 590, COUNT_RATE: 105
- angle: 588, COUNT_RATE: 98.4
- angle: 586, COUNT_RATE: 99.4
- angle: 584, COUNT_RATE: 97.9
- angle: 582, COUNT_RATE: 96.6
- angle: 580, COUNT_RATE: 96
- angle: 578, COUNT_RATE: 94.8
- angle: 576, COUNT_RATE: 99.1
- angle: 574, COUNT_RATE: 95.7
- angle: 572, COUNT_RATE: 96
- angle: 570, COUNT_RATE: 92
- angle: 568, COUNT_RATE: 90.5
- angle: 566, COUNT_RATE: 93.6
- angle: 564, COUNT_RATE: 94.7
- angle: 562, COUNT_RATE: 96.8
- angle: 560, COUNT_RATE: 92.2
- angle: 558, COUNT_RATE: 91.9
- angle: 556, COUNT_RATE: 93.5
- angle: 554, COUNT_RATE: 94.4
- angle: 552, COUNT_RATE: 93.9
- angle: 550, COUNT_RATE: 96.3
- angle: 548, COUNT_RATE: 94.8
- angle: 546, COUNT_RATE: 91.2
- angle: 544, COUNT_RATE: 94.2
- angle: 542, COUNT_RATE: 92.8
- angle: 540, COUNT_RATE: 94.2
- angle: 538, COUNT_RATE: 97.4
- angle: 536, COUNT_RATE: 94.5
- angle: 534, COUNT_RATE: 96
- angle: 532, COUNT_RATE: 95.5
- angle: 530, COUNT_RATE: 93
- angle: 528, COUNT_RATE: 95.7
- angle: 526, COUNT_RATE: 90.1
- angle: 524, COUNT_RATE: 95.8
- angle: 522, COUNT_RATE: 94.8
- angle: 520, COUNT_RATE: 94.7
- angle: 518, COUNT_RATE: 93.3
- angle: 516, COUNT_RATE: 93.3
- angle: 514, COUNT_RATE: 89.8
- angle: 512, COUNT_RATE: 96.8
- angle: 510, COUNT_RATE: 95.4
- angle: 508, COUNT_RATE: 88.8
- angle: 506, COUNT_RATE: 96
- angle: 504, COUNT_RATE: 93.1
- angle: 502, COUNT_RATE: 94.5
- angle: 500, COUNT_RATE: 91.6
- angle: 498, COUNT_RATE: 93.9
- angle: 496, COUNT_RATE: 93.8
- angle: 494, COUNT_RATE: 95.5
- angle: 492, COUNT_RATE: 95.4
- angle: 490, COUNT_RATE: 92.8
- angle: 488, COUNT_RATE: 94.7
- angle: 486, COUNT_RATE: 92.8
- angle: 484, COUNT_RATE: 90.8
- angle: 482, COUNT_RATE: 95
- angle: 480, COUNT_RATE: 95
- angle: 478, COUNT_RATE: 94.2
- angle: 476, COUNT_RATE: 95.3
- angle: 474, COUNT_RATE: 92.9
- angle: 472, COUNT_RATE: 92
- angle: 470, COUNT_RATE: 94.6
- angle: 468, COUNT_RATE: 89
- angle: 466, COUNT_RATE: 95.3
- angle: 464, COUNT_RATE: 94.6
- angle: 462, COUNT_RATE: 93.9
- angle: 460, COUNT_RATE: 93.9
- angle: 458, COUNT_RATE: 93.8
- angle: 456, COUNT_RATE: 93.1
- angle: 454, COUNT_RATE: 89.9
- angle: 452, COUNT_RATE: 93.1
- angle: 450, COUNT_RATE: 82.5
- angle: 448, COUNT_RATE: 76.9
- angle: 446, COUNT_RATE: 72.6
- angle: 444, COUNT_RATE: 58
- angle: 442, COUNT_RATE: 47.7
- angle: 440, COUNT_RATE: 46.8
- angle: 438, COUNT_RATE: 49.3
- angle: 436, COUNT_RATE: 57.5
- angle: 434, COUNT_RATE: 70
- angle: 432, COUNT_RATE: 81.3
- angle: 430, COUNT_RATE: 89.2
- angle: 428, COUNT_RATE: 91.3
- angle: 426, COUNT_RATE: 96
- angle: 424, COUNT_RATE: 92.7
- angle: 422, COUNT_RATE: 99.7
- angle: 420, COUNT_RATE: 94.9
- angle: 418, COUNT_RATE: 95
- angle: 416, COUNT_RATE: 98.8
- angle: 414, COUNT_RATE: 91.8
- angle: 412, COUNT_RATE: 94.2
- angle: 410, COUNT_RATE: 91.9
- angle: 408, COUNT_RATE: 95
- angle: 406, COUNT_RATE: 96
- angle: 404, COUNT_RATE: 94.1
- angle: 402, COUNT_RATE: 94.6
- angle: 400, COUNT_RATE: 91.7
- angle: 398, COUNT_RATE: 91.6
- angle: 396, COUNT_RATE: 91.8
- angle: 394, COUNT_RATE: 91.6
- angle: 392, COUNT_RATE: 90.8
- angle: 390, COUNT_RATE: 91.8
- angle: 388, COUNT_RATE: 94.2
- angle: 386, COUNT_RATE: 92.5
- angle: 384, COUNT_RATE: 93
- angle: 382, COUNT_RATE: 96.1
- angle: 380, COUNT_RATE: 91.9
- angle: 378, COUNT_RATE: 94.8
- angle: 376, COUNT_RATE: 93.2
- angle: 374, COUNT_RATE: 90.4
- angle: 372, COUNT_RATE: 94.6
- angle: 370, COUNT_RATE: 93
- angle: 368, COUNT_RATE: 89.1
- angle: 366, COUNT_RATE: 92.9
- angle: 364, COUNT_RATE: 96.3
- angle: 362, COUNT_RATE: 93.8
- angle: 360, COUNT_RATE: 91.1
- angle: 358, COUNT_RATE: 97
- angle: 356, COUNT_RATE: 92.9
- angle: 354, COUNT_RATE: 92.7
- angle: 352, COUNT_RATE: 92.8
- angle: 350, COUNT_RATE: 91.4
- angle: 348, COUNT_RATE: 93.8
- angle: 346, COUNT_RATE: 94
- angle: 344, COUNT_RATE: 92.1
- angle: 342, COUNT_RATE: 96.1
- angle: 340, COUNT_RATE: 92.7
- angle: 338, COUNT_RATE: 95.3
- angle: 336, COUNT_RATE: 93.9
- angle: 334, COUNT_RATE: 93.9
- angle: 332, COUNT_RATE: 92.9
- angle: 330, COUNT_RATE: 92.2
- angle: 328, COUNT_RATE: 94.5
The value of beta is 96.8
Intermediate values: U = 97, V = 96.8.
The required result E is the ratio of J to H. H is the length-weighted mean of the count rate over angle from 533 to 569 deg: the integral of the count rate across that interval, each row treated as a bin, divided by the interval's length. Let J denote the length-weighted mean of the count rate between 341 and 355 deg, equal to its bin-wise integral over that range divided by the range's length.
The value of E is 0.99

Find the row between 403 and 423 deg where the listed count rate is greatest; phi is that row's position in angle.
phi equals 422 deg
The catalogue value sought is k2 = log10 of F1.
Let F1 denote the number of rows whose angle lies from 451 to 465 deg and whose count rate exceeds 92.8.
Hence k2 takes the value 0.78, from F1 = 6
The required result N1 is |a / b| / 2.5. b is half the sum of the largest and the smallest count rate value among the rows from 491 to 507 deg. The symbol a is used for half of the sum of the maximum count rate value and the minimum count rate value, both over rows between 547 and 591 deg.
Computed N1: 0.417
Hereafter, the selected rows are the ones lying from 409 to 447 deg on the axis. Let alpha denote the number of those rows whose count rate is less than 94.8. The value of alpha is 14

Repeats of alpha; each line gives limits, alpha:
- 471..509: 13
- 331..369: 15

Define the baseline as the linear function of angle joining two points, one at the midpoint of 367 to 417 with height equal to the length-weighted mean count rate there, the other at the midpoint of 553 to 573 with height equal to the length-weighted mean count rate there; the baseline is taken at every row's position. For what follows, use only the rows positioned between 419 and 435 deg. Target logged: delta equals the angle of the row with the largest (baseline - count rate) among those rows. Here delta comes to 434 deg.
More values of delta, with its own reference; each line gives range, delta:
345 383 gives 368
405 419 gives 414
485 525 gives 508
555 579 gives 568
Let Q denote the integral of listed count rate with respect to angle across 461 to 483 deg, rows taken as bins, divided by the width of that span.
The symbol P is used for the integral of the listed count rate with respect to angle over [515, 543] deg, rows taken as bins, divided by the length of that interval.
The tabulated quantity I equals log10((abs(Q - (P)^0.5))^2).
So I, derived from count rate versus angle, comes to 3.85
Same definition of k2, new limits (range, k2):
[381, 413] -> 0.90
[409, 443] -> 0.78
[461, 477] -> 0.78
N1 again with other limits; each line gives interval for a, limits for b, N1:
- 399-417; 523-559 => 0.406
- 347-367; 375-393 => 0.403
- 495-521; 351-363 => 0.395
